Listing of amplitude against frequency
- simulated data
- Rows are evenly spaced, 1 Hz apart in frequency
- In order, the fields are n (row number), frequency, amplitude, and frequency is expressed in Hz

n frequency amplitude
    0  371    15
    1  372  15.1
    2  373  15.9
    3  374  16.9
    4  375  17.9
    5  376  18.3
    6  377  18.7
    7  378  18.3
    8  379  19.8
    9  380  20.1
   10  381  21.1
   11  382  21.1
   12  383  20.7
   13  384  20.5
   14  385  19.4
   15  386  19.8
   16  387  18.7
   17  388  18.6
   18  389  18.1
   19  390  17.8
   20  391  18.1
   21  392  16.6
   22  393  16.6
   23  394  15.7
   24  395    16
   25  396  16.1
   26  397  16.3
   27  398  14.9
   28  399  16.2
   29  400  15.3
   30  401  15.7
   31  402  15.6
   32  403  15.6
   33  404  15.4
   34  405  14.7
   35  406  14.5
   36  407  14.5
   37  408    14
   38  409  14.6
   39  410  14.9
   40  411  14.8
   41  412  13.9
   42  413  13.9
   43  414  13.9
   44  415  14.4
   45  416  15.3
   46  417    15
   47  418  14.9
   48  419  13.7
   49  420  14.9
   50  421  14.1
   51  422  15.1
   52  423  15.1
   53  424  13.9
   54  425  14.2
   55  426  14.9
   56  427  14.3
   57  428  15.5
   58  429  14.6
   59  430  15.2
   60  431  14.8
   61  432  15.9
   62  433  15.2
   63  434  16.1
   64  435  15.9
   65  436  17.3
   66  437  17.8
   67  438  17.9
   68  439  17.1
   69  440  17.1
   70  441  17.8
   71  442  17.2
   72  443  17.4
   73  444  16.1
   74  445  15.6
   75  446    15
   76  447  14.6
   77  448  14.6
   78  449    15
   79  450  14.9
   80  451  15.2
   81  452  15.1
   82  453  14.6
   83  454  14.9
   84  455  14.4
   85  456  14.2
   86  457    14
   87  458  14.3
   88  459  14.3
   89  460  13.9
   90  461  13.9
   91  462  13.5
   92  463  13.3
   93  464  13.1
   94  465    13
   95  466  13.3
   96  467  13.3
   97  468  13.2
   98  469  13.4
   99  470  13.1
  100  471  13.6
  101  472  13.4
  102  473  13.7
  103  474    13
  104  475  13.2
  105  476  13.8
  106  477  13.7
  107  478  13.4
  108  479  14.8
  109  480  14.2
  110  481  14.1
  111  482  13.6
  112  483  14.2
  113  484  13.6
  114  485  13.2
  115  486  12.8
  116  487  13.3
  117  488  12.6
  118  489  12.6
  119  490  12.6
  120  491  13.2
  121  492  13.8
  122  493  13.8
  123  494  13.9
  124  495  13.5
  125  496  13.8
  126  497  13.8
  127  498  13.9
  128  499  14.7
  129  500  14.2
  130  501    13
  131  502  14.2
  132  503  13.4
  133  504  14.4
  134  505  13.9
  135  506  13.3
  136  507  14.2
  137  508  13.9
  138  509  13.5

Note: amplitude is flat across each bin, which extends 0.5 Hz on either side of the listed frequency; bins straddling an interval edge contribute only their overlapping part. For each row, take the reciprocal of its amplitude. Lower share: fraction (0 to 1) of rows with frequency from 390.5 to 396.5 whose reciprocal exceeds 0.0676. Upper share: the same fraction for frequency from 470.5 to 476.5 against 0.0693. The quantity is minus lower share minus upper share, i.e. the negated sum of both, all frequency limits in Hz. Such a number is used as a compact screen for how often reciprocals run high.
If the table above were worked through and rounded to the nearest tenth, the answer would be -1.0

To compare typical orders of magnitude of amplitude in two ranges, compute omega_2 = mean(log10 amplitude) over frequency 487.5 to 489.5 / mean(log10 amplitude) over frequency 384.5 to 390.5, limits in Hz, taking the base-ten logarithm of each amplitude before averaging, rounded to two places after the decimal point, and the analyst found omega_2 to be 0.86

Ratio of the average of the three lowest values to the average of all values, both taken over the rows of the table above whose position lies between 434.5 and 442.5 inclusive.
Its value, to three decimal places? 0.967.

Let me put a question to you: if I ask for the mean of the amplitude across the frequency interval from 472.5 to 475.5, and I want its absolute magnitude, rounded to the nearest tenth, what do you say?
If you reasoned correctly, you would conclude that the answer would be 13.3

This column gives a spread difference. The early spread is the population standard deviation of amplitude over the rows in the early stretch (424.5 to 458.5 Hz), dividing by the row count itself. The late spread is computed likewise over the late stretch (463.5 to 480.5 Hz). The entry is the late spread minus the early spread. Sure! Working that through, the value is -0.73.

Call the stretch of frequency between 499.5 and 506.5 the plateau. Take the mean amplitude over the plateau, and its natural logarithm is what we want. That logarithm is 2.62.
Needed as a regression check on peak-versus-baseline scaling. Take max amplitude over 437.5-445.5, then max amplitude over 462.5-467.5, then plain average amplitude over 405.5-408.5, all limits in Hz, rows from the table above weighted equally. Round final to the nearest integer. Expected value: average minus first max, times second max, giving -47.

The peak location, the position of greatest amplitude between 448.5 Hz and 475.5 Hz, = 451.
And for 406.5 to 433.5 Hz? 432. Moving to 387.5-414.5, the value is 388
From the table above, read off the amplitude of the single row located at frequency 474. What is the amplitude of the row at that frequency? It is 13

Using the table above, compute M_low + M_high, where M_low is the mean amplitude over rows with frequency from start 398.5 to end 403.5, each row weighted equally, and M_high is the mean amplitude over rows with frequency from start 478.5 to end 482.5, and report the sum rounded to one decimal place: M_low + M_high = 29.9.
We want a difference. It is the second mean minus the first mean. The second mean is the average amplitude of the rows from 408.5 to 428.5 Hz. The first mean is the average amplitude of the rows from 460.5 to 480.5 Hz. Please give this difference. 1.1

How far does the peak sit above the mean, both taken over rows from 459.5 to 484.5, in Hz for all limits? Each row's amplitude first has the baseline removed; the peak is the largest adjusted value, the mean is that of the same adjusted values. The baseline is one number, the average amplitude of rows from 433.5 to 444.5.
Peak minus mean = 1.2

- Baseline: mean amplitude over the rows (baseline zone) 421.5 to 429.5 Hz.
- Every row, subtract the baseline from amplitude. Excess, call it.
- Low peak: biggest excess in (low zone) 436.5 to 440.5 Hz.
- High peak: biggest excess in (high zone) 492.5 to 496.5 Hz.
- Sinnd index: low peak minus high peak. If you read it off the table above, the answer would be 4.0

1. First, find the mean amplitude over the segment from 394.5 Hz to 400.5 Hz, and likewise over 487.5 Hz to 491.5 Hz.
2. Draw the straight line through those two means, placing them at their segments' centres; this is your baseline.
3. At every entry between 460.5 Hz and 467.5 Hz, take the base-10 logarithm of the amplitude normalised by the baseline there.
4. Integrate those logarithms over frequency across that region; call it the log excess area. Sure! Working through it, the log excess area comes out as -0.06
